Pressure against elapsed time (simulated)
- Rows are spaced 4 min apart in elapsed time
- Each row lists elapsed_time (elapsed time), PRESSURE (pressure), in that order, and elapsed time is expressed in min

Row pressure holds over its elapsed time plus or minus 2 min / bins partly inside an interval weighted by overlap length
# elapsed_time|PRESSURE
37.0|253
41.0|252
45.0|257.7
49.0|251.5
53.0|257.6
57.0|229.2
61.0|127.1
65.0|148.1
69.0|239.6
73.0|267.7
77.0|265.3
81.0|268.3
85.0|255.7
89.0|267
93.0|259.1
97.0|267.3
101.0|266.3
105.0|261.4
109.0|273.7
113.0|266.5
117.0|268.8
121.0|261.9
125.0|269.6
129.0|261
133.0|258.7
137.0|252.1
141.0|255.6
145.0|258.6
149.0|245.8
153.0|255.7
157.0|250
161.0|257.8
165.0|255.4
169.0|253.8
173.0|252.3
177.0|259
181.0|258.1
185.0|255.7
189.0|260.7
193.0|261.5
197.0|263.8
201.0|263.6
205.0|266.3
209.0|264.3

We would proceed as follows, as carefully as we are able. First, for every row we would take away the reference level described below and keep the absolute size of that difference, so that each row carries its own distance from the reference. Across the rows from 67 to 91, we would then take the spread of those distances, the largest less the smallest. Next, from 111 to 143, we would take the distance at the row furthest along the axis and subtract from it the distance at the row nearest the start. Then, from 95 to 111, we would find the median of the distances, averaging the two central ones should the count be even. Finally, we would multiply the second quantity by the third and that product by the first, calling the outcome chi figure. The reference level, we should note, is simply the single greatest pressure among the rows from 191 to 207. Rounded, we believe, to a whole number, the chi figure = 805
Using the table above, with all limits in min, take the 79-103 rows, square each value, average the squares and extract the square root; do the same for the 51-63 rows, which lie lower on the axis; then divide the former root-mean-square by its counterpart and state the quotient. 1.24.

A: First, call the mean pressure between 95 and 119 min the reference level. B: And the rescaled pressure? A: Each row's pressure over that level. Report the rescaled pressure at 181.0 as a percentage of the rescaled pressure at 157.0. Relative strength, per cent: 103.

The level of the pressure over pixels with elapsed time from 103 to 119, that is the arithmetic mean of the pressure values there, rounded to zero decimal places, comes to 268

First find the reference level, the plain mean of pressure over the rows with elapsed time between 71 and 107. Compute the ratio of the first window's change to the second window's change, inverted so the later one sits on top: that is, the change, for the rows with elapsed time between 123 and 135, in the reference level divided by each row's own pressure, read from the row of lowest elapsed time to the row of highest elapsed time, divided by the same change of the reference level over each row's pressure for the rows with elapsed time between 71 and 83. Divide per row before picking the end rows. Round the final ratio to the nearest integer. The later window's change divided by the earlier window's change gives -19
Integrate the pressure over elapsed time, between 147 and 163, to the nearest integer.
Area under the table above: 4037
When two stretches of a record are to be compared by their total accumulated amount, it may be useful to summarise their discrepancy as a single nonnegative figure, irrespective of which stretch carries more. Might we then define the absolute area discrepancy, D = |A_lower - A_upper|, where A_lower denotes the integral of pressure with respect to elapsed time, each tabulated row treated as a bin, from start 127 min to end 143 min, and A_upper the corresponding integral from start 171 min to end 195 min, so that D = 2080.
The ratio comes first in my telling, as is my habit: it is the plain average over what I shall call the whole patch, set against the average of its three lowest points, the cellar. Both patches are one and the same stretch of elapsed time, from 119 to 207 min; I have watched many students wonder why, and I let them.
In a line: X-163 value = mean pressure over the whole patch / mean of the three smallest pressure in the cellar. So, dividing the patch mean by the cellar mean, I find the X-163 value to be 1.04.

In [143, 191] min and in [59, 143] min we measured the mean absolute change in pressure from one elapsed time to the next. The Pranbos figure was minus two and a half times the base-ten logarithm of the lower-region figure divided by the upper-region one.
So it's -0.96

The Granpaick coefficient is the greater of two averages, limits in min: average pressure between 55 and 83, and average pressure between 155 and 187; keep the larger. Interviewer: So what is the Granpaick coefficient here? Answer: 255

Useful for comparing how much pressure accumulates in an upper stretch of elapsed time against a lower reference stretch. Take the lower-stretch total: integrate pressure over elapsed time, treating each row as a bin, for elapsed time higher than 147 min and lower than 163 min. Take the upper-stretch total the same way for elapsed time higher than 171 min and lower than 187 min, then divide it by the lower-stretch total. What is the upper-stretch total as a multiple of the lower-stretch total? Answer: 1.02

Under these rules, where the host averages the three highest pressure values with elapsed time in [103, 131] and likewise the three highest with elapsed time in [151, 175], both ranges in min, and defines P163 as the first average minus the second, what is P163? 14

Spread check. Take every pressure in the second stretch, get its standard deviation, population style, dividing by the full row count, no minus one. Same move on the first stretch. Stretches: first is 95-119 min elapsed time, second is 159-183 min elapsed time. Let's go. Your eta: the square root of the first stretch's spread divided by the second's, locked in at 1.2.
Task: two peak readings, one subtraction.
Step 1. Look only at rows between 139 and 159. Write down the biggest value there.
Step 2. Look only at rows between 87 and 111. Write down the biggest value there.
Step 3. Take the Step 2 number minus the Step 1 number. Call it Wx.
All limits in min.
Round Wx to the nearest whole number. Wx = 15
